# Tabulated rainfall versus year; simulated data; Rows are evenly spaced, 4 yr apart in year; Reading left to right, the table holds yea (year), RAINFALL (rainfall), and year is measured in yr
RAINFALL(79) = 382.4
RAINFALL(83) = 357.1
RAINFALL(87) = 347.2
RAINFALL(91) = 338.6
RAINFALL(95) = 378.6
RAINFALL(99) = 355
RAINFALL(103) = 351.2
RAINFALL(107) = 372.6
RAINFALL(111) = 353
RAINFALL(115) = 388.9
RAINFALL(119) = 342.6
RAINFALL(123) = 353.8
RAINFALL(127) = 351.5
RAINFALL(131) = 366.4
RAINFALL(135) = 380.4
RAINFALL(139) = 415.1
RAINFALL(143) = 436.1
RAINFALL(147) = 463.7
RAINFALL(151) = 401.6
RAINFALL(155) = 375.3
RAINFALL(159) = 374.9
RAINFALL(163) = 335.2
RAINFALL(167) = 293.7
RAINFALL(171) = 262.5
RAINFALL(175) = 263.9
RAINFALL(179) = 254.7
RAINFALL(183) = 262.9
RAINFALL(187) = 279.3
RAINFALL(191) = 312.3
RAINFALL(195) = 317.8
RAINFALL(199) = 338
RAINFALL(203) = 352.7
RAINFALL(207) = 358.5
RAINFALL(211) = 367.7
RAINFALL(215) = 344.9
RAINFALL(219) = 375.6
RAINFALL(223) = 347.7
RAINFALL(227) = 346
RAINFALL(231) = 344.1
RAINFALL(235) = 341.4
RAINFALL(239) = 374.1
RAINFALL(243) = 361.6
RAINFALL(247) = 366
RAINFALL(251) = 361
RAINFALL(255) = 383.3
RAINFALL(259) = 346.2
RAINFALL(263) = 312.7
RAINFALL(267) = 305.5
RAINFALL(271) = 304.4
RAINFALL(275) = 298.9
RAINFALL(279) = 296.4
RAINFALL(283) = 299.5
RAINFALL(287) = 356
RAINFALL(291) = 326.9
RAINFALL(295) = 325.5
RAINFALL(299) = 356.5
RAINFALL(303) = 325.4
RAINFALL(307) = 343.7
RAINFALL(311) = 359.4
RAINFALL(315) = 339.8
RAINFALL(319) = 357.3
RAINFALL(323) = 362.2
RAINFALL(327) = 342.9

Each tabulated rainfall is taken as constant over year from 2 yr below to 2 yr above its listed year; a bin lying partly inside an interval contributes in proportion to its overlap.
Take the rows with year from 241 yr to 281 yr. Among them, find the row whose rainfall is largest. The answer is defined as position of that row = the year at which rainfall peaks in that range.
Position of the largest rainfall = 255 yr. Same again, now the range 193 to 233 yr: 219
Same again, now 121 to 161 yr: 147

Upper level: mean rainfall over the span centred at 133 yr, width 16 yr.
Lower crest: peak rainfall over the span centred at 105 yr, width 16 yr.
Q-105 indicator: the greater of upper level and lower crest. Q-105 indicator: 378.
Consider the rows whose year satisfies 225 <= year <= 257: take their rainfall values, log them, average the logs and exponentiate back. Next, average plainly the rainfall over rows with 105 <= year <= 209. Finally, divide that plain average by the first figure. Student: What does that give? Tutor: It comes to 0.96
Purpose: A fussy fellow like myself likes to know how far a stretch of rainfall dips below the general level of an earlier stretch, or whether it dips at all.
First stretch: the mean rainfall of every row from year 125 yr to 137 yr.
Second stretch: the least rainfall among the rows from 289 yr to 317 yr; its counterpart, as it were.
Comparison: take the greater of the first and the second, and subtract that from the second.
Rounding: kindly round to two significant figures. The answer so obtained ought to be -41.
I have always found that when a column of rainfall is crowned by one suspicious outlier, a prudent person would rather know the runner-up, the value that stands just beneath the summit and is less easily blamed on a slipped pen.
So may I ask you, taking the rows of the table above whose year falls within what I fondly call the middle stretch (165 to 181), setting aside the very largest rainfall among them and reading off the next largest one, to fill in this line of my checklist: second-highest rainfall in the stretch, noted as 263.9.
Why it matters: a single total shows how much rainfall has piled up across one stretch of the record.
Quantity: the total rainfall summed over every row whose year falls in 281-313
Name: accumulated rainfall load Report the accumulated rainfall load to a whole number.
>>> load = 2693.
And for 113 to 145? 3035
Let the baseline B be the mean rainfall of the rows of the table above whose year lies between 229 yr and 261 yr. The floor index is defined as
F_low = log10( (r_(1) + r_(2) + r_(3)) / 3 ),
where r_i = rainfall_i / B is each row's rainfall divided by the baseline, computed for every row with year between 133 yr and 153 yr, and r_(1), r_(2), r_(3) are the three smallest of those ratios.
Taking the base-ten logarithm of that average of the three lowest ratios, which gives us 0.045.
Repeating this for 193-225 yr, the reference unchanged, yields -0.033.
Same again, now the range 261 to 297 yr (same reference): -0.081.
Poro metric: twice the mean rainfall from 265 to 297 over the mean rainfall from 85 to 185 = 1.78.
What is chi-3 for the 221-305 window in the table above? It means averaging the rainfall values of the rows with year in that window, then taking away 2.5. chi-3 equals 335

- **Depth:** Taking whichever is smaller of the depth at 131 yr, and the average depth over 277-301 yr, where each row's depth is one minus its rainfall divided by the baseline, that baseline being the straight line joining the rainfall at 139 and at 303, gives 0.02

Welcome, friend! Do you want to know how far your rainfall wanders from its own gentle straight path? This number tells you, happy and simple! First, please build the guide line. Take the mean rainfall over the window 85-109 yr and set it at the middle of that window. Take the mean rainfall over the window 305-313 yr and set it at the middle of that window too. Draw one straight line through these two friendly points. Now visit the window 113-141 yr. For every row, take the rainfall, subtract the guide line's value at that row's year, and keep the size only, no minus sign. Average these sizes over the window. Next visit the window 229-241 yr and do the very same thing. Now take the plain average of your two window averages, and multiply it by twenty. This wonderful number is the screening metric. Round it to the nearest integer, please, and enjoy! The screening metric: 351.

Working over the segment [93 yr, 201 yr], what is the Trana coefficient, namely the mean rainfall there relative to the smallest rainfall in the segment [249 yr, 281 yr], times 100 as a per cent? 117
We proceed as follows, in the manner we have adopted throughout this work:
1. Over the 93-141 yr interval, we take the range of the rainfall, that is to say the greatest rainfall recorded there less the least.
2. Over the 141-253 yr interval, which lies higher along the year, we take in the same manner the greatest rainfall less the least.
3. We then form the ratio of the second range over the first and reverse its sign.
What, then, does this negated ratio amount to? -2.88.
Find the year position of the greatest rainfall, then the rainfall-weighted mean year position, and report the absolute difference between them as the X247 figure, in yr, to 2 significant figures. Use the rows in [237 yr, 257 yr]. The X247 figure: 8.0 yr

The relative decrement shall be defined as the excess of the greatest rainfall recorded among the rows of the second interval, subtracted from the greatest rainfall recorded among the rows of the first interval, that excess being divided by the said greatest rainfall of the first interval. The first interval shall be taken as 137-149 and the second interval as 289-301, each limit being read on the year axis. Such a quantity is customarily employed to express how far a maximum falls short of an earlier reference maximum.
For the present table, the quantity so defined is 0.23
